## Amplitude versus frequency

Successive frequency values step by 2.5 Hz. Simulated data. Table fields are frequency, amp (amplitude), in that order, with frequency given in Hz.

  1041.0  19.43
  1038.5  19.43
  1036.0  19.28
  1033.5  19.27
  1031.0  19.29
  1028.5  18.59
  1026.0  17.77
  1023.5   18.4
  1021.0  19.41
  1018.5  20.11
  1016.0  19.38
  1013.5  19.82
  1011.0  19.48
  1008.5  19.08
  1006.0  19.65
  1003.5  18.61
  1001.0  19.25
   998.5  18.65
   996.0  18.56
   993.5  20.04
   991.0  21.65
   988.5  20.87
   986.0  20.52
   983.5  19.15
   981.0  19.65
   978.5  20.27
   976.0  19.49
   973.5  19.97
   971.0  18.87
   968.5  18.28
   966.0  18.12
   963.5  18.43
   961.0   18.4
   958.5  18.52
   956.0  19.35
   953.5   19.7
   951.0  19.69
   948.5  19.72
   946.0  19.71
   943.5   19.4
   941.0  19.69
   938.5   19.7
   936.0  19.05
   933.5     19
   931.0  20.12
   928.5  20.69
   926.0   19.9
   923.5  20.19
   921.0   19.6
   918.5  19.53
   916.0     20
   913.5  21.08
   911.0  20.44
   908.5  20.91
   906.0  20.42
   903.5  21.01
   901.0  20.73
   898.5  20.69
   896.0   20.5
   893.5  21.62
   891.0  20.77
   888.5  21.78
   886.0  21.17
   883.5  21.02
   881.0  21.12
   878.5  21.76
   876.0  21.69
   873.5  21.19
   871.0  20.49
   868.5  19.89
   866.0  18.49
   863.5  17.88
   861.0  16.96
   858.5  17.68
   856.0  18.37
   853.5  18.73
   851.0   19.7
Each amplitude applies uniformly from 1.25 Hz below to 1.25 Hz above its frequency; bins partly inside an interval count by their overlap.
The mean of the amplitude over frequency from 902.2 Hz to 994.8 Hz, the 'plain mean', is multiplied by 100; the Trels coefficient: 1976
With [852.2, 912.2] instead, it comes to 2022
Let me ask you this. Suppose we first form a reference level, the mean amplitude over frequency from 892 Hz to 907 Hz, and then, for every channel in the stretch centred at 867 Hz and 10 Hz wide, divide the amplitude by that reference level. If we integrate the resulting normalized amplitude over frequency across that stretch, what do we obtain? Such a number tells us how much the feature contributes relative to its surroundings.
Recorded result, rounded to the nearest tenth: 9.2 Hz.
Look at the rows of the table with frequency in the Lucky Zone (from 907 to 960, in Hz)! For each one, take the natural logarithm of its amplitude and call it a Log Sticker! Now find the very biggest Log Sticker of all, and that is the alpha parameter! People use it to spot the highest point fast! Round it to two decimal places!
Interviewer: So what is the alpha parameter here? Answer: 3.05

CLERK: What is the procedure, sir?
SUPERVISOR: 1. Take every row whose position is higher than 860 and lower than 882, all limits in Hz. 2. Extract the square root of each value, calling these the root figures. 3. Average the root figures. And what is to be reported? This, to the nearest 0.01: 4.46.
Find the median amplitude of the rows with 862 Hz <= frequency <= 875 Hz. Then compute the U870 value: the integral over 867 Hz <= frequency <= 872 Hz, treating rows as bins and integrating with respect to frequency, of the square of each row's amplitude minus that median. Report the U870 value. 1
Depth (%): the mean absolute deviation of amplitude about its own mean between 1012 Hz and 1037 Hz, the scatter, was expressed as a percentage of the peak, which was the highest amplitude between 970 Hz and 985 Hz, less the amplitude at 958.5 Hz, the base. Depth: 30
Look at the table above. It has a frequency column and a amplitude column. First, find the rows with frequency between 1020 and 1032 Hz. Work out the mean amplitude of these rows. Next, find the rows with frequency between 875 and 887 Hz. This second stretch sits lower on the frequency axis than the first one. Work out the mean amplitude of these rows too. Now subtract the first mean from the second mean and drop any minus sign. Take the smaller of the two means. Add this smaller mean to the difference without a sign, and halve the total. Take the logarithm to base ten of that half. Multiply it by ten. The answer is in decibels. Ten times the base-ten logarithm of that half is 10.3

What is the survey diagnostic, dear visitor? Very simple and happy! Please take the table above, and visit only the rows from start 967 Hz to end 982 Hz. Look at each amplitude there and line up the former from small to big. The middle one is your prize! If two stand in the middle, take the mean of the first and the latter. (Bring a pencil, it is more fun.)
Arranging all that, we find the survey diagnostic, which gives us 19.6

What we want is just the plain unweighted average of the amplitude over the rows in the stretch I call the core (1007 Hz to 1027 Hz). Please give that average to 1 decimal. 19.2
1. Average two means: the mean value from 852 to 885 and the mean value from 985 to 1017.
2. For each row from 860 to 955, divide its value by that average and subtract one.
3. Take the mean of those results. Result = 0.028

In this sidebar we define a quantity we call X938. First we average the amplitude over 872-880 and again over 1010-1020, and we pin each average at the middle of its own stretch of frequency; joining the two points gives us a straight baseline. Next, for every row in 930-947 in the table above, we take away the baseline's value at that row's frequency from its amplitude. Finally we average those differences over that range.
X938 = -1.2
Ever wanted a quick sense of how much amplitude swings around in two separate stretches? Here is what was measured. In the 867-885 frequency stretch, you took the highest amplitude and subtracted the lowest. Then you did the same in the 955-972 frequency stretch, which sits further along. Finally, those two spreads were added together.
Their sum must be 3.1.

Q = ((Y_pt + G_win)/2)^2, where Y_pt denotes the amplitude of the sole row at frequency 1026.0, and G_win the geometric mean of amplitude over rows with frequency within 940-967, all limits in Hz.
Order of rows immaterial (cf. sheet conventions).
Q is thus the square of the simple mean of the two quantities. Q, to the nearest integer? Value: 341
